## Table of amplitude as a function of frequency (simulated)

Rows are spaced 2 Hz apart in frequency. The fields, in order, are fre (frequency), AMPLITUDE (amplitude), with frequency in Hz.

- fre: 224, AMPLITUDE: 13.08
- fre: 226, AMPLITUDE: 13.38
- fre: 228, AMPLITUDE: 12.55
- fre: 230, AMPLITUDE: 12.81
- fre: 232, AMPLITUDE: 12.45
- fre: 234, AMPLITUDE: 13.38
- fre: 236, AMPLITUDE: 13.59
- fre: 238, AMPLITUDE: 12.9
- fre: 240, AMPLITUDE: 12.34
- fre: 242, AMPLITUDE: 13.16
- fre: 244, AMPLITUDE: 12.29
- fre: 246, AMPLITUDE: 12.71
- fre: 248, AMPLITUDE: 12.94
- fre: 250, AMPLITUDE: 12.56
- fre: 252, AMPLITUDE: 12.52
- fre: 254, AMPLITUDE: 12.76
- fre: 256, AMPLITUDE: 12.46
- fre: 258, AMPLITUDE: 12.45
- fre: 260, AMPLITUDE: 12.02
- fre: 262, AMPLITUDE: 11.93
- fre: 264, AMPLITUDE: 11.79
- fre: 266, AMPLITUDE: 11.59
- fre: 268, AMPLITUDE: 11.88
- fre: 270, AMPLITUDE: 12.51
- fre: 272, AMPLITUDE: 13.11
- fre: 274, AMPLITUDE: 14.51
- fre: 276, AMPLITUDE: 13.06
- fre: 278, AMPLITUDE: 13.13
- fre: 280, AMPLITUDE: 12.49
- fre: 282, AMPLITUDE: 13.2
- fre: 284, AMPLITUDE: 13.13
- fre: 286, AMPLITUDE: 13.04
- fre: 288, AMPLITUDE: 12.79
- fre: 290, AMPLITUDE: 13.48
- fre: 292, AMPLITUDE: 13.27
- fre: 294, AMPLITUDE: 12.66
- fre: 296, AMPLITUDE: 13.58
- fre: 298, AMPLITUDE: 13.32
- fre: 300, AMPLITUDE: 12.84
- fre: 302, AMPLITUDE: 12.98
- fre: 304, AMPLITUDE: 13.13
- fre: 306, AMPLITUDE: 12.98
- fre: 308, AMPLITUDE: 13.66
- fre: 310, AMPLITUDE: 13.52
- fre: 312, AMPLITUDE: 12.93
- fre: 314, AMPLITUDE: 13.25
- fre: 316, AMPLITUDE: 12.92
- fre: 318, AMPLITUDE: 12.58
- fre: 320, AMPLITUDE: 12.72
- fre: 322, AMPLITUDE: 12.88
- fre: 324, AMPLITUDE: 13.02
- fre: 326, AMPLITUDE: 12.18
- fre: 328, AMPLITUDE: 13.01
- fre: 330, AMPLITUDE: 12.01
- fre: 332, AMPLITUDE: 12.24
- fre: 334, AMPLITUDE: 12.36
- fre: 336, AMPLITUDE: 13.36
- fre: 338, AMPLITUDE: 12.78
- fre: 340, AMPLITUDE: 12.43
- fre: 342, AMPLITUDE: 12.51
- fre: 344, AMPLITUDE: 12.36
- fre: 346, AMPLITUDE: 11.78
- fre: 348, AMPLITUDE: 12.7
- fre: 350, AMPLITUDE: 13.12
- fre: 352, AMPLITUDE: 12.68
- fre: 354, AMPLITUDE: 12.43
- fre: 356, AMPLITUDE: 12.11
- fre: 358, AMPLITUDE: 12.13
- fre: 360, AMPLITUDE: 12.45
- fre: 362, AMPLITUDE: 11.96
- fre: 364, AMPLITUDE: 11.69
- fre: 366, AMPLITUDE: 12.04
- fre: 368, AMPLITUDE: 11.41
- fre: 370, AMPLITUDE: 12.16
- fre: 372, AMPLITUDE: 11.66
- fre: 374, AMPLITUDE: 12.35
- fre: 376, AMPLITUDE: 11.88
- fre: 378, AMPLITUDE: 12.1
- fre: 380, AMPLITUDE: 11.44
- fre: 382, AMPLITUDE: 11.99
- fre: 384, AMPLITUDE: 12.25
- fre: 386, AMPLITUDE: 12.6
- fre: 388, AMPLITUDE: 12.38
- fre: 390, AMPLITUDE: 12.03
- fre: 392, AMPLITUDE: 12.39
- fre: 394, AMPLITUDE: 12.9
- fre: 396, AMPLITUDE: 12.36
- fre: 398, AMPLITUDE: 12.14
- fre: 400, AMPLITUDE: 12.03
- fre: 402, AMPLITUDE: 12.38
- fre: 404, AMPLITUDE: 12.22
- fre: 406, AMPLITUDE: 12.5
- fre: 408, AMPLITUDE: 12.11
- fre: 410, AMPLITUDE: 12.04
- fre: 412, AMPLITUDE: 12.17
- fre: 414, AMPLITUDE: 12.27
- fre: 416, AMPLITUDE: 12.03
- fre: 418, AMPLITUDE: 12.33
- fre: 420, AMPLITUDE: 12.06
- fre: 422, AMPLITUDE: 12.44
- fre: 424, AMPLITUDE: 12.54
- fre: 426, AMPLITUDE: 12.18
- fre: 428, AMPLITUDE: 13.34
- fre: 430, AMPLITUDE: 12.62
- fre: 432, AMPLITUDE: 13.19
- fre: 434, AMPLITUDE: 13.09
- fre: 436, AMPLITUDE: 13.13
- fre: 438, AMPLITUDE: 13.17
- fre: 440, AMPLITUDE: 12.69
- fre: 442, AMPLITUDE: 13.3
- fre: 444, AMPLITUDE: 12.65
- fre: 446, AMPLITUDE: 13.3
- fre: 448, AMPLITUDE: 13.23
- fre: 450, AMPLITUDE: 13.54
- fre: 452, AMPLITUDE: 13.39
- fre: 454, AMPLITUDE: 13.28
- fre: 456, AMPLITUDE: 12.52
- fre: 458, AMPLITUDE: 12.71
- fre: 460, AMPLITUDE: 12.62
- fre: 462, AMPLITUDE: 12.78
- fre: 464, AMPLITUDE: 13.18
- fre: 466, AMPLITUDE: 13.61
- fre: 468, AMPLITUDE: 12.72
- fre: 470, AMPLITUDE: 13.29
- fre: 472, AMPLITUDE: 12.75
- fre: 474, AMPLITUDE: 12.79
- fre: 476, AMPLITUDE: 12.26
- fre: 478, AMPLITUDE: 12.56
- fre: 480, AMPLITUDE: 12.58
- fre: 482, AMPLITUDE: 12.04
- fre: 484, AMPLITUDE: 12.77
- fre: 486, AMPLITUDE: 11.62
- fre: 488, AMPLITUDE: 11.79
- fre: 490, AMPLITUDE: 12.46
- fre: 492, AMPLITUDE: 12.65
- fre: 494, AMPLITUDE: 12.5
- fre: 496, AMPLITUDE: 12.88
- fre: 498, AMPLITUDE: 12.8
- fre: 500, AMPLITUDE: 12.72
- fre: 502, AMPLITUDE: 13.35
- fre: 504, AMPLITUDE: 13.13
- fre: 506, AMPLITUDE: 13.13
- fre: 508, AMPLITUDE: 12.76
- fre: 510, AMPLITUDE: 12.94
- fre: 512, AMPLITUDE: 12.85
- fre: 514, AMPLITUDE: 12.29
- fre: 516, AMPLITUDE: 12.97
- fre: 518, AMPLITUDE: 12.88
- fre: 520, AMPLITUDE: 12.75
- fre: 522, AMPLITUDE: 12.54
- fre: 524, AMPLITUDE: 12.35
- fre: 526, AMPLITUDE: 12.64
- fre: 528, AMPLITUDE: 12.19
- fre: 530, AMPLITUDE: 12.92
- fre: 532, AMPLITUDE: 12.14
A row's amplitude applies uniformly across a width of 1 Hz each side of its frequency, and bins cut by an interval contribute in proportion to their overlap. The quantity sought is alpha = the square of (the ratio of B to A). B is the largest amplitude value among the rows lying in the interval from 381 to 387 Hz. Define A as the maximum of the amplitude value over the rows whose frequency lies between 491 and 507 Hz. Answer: 0.89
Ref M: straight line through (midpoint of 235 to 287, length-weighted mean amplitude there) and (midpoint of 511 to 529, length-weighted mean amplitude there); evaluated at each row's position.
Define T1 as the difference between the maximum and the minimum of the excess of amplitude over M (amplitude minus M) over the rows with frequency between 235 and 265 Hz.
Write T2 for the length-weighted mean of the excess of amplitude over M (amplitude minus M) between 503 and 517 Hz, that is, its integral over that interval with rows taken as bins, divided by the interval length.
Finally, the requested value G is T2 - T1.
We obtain -1.53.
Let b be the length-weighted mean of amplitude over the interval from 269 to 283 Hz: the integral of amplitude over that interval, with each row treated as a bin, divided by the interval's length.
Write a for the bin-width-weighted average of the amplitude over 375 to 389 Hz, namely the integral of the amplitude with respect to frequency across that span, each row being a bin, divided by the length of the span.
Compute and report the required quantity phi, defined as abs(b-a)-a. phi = -11.0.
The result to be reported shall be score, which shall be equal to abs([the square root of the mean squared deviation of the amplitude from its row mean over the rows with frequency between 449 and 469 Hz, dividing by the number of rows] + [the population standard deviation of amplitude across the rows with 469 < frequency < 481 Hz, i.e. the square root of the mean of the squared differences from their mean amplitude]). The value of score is 0.70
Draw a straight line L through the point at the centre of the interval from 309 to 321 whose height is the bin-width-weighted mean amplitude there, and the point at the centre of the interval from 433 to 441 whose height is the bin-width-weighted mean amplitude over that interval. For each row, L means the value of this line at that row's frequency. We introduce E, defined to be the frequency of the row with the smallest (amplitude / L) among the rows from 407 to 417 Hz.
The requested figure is 416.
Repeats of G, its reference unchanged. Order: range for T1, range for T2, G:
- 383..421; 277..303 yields -0.49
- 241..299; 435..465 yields -2.52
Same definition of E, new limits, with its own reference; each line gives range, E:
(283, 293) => 288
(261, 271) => 266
